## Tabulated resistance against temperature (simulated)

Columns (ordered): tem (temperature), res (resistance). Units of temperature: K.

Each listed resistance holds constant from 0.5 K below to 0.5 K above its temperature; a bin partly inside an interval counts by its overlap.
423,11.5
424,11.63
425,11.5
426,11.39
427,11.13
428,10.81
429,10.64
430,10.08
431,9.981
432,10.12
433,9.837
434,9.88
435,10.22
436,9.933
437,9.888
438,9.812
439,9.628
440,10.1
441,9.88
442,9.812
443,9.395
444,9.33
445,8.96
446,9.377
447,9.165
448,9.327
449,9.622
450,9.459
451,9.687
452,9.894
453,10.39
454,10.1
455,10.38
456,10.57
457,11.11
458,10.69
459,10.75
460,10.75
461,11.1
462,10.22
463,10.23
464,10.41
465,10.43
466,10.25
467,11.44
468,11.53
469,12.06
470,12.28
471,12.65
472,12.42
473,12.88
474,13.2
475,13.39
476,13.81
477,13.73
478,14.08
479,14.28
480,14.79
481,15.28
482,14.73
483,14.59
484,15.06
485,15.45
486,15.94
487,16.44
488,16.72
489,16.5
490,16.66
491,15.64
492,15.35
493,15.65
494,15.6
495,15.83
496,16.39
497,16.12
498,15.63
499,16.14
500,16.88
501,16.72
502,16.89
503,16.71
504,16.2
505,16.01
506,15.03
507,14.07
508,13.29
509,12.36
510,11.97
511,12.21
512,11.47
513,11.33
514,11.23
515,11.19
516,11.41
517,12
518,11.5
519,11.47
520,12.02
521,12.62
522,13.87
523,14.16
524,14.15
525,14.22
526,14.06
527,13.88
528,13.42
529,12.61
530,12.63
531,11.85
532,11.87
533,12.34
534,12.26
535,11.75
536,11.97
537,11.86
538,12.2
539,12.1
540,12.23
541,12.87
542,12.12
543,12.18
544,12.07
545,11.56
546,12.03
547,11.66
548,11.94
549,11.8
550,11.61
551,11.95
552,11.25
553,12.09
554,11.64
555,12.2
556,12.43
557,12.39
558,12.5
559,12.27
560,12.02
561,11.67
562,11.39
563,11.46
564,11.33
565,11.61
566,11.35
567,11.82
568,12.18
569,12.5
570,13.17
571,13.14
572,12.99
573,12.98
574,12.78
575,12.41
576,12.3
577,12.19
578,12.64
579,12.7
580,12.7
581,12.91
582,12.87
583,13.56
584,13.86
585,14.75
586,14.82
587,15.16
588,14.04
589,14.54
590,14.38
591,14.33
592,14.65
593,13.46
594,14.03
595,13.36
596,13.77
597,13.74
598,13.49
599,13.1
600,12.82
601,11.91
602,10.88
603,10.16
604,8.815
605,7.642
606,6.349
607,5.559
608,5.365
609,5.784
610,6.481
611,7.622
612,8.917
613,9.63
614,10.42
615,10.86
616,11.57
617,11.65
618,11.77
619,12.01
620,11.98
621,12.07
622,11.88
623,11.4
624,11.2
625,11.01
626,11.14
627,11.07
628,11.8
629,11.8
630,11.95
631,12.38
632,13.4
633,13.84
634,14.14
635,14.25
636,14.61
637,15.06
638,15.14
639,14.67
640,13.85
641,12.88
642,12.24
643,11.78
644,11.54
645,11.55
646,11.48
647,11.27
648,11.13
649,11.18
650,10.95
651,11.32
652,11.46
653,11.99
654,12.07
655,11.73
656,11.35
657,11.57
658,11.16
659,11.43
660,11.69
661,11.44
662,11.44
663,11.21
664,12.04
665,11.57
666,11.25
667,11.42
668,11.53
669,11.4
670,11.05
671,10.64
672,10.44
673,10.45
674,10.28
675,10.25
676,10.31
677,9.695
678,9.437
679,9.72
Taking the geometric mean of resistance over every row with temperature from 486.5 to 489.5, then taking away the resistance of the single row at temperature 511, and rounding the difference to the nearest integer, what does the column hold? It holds 4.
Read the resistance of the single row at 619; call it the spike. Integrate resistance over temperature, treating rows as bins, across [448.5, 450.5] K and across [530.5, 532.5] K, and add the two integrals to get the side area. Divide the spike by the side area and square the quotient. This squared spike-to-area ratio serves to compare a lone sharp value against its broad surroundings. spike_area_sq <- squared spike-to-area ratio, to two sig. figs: 0.079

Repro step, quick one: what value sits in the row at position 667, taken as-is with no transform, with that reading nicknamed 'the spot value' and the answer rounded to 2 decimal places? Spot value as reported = 11.42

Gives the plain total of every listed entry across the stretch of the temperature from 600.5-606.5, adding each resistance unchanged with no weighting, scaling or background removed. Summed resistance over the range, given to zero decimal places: 56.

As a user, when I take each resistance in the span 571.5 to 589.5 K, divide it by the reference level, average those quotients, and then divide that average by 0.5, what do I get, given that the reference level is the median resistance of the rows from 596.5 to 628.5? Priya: 2.4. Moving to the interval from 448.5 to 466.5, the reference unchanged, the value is 1.9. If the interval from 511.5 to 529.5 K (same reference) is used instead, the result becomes 2.3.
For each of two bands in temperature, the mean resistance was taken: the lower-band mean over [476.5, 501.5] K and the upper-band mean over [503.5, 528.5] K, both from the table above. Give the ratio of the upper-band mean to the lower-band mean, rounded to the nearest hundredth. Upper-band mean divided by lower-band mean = 0.83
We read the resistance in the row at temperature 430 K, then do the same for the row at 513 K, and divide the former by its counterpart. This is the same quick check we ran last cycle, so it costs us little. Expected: 0.89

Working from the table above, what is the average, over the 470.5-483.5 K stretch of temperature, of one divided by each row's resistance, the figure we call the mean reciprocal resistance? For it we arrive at 0.0726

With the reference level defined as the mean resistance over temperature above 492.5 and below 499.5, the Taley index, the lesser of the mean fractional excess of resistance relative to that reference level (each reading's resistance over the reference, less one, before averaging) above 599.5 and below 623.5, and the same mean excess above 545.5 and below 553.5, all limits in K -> -0.39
